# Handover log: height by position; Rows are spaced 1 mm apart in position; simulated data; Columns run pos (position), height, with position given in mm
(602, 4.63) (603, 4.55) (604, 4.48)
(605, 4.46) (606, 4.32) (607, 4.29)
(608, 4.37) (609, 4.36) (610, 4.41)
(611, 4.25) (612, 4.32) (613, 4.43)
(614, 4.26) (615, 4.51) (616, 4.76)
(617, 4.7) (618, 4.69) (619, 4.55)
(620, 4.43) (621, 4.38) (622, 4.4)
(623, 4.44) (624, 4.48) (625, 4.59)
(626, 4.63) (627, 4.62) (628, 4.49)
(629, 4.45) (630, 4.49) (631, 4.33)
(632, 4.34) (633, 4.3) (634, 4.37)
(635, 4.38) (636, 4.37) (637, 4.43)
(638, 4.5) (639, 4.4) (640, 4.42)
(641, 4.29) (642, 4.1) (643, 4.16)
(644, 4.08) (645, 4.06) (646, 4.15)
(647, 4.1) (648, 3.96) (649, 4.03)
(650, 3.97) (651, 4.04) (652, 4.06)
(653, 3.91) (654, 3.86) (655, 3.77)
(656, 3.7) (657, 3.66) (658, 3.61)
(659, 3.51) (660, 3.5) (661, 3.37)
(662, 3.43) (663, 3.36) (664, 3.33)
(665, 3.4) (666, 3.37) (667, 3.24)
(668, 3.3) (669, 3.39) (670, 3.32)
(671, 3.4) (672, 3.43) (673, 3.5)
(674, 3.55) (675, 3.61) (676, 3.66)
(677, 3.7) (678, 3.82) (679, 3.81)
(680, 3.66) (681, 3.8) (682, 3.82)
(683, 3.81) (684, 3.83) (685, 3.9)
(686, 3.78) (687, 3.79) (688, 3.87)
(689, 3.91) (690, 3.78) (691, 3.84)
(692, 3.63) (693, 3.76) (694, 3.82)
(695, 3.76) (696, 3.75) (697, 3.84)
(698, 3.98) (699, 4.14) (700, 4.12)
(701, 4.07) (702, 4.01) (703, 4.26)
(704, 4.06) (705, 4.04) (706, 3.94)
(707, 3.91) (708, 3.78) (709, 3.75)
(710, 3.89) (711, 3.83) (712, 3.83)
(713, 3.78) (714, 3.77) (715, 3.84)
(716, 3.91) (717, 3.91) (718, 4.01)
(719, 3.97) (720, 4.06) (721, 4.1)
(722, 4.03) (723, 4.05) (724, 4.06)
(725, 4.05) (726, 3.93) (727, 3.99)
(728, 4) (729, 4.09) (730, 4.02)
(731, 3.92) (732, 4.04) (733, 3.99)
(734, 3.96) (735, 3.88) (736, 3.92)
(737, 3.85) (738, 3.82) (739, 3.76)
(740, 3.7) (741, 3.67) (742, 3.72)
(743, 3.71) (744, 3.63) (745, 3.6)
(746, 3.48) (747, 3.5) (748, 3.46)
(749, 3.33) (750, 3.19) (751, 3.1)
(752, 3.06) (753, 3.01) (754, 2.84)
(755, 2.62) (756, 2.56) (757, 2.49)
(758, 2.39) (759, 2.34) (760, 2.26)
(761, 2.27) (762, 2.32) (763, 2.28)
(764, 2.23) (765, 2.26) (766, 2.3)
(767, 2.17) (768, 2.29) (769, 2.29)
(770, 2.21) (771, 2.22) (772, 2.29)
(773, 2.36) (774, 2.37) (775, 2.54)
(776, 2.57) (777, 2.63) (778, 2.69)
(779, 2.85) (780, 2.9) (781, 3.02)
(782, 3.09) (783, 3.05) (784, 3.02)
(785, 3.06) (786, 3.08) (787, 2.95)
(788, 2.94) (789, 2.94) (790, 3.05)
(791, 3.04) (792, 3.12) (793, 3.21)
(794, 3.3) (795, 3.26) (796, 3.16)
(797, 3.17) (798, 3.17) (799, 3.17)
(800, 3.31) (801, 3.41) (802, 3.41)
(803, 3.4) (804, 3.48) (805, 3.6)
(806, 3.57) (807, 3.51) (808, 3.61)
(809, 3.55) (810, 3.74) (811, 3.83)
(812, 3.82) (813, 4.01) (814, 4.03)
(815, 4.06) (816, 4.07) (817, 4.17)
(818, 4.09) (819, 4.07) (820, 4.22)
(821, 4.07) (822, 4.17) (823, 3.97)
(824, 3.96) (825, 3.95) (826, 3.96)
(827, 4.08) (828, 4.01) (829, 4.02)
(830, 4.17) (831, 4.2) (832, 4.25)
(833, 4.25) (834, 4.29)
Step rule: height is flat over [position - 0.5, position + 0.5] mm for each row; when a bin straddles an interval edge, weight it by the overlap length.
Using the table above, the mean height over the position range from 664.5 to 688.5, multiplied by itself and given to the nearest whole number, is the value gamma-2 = 13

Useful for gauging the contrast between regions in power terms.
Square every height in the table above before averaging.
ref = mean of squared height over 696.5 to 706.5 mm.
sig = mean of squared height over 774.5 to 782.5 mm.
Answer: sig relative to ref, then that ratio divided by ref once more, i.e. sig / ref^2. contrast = 0.029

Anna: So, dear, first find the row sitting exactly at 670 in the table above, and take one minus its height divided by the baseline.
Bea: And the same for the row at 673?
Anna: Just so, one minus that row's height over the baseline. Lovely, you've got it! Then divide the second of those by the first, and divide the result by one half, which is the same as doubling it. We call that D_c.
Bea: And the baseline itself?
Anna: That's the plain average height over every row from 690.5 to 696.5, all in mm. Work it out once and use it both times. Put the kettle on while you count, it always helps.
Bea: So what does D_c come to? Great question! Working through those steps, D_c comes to 1.2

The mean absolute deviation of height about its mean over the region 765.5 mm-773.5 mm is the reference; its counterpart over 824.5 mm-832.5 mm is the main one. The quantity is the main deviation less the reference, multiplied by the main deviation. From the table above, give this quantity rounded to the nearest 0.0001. 0.0043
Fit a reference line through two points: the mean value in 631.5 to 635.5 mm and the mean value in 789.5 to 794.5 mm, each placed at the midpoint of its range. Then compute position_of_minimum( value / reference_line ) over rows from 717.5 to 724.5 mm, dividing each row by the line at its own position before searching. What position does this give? 719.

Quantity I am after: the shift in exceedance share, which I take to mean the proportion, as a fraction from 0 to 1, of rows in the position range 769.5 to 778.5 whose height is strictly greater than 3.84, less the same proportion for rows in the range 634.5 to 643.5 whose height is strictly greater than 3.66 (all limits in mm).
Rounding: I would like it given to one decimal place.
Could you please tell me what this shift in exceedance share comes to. -1.0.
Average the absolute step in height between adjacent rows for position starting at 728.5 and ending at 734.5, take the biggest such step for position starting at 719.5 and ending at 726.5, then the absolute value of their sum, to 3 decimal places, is 0.194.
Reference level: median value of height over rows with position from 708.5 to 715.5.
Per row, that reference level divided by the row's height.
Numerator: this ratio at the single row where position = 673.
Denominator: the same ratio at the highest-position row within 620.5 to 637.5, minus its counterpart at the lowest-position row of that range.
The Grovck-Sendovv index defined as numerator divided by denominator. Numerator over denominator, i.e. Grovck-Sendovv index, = -111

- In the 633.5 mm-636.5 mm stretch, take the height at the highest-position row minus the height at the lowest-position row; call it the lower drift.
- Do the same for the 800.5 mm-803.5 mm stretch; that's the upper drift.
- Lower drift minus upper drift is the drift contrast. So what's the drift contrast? 0.0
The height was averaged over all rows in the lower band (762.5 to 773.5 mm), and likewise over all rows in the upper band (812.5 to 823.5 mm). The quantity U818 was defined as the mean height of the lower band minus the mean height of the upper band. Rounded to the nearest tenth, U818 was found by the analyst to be -1.8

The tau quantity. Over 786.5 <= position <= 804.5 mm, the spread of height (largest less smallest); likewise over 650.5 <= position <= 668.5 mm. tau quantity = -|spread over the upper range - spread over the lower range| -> -0.28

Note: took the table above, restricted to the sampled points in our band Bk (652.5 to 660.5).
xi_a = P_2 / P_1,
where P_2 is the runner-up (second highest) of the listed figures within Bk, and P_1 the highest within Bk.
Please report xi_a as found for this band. 0.987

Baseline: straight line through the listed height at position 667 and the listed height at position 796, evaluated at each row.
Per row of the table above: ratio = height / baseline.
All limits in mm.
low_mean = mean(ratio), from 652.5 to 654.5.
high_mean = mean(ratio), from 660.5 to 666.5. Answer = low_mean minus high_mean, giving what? 0.15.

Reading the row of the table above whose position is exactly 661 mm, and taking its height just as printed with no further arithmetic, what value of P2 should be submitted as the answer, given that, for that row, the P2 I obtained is 3.37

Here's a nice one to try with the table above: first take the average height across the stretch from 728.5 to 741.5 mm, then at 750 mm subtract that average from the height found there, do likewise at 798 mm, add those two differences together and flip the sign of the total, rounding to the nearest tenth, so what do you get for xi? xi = 1.4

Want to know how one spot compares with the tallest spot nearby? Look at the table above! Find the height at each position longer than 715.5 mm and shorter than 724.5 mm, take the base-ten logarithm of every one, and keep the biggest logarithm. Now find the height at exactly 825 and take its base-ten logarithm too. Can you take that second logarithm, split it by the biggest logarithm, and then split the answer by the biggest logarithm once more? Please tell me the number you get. 1.59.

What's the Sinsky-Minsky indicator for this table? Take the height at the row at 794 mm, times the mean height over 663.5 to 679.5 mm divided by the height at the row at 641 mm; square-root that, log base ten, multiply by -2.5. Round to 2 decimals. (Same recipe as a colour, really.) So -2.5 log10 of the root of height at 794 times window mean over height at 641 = -0.54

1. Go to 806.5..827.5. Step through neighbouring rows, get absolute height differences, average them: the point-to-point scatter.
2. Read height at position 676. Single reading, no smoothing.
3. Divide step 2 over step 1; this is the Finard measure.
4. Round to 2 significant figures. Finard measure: 44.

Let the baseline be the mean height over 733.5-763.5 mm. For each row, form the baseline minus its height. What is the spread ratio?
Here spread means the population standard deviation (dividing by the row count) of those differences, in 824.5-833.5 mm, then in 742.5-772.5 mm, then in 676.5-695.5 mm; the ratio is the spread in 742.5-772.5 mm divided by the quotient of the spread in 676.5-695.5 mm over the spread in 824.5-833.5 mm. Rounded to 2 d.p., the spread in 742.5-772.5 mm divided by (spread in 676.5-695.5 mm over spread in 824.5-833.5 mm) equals 0.86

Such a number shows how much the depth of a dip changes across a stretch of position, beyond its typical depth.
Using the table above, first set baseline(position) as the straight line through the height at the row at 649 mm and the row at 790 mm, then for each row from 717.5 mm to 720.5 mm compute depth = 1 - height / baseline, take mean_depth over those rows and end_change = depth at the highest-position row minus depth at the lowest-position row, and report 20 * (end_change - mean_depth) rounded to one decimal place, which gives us 2.3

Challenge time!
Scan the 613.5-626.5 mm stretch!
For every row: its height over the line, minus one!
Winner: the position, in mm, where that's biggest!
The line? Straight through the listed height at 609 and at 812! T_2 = 616 mm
